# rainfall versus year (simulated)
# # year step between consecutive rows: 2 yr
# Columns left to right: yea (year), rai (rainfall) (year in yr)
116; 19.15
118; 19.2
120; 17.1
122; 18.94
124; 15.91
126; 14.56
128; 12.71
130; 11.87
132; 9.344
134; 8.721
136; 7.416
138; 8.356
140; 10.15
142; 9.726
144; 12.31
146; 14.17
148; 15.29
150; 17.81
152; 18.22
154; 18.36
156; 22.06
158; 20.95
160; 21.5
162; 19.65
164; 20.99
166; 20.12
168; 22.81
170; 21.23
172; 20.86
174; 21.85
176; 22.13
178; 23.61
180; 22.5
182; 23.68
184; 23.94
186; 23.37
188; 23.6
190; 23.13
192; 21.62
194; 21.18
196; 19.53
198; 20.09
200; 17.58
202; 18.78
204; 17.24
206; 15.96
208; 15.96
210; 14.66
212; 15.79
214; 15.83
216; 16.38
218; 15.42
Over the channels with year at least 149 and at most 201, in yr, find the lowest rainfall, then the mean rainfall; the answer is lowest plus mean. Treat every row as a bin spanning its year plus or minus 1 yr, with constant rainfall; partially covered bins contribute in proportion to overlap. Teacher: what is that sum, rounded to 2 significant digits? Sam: 39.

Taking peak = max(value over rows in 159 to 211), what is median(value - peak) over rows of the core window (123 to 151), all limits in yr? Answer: -12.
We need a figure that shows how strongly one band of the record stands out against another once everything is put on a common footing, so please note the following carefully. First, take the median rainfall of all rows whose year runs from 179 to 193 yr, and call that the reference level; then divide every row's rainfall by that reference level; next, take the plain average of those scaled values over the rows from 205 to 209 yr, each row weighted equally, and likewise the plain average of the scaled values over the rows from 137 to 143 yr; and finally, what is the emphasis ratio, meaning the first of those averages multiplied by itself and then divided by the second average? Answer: 1.16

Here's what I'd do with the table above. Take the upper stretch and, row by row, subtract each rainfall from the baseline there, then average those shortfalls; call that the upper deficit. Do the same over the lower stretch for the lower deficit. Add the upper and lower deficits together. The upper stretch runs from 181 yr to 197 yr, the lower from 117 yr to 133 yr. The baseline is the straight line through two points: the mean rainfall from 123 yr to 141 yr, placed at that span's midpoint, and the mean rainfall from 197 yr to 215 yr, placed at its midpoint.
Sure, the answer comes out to -11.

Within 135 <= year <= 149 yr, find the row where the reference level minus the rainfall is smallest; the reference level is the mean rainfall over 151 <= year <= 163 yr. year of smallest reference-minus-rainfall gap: 148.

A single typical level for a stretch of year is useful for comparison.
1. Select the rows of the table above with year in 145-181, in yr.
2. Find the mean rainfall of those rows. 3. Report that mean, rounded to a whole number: 20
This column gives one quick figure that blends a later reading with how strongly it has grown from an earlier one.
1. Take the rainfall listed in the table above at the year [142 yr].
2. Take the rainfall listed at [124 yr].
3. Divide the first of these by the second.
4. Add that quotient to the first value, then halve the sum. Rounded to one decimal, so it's 5.2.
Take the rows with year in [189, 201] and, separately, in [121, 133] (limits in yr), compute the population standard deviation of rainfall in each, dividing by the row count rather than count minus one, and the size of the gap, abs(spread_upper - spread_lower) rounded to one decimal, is 1.3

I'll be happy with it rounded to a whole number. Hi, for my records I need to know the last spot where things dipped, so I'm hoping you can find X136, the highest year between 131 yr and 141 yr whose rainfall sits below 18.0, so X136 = 140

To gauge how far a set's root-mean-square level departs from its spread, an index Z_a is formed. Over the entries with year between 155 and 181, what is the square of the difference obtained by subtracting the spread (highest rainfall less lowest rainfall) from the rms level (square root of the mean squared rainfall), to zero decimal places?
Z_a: 311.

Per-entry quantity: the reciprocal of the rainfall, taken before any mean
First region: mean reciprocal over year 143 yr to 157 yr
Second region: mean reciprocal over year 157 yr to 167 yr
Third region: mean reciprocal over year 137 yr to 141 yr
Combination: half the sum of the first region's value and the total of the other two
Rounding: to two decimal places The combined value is 0.11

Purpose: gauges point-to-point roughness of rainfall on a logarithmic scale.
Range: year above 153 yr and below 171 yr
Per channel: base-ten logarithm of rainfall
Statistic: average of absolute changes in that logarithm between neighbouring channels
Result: 0.036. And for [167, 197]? 0.017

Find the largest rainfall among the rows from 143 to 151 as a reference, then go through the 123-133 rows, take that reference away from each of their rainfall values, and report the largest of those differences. -1.9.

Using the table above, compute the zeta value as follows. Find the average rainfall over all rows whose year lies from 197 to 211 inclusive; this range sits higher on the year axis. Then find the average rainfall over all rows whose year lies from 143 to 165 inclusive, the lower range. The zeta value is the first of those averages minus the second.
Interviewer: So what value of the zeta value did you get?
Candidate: -1.1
